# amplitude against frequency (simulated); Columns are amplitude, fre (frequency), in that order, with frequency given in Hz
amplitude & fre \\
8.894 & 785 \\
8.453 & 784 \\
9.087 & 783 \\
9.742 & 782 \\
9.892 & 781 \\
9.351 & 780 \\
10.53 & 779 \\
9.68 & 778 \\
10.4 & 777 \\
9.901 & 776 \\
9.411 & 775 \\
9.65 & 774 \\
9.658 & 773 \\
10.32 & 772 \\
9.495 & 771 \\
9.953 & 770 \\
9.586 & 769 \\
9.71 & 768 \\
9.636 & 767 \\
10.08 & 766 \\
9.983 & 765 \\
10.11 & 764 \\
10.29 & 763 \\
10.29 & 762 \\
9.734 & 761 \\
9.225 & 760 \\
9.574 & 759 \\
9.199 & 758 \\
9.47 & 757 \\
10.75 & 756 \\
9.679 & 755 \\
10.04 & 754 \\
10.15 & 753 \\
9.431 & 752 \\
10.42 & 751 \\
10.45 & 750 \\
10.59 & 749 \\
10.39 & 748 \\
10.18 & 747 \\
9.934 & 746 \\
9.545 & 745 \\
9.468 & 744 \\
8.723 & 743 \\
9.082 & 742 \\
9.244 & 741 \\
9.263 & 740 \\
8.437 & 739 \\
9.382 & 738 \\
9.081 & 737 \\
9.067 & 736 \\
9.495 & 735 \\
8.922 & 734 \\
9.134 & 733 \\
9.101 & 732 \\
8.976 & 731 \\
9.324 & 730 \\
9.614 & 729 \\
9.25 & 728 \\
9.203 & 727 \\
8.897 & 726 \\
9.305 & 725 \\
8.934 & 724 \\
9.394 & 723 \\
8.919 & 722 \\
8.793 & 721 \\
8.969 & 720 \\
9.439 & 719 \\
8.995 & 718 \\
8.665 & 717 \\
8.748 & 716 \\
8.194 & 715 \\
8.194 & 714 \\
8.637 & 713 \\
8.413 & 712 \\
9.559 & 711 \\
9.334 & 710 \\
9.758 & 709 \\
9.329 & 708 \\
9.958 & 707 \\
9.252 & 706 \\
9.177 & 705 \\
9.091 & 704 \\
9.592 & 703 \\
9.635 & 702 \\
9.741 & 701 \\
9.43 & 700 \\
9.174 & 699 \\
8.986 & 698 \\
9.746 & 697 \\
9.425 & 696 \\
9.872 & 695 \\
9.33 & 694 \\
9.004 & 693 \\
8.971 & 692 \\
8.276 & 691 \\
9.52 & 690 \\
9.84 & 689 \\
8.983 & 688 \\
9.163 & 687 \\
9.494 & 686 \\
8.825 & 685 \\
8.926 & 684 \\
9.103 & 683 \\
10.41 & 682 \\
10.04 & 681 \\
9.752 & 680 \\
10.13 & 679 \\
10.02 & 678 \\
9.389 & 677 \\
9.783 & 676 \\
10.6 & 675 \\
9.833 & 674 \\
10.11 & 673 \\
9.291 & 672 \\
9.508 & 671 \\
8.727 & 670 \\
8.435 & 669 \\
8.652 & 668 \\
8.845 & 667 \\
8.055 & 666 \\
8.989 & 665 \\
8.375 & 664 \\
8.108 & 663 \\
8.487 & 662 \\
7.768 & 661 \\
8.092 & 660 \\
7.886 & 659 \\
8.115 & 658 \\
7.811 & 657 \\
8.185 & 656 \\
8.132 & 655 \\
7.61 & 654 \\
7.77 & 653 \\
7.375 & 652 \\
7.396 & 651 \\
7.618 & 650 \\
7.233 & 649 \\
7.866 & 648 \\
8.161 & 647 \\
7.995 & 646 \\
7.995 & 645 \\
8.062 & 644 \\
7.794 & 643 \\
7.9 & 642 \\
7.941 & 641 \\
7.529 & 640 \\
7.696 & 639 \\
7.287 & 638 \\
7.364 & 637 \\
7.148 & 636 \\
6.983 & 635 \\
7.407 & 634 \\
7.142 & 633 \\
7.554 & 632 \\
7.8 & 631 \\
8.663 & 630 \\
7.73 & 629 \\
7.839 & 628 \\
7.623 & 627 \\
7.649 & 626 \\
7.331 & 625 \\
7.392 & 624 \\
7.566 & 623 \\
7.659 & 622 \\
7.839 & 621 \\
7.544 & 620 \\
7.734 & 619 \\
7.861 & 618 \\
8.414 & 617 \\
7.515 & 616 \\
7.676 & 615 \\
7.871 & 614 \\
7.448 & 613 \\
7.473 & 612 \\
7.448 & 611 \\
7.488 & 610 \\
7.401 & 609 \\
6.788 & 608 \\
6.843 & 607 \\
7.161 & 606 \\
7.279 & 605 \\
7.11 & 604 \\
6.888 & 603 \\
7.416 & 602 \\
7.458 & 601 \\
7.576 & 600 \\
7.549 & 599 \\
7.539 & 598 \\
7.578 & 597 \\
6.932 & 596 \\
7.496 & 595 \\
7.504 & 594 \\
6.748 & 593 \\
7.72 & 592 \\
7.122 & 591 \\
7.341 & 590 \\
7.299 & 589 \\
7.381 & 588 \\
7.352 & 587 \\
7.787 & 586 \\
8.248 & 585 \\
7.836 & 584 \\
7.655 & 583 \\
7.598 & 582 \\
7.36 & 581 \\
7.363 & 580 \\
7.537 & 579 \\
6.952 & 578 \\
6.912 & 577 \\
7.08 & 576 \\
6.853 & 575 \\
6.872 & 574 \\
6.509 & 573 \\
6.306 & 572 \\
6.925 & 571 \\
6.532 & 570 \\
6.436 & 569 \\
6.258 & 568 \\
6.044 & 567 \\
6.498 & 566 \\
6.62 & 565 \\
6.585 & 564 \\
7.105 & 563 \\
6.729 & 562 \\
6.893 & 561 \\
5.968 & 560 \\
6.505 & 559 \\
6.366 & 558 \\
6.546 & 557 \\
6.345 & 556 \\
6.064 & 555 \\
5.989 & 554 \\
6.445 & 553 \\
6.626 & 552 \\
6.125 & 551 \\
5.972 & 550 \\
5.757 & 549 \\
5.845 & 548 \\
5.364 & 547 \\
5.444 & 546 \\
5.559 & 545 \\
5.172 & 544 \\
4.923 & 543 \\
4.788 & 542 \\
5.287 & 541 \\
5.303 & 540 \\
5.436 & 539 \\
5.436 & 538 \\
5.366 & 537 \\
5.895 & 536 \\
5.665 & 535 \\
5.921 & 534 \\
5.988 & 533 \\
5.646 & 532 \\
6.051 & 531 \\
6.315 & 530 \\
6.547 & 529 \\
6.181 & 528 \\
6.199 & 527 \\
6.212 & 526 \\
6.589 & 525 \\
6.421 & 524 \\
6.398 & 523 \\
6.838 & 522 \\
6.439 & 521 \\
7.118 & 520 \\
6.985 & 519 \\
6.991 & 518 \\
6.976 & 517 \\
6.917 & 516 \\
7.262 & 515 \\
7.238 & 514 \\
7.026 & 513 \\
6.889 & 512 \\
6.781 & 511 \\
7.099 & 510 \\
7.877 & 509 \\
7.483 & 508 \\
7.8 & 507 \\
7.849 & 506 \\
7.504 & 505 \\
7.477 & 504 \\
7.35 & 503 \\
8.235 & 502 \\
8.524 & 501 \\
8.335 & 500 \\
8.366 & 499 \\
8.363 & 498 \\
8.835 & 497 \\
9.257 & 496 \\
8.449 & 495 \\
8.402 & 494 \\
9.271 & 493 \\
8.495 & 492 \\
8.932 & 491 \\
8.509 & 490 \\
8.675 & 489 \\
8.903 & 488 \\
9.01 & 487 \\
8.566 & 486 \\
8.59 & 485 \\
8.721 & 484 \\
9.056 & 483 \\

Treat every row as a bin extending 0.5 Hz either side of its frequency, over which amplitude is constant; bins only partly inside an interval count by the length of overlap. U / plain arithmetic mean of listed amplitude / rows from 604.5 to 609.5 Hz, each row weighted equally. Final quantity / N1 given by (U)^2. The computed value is 50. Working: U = 7.1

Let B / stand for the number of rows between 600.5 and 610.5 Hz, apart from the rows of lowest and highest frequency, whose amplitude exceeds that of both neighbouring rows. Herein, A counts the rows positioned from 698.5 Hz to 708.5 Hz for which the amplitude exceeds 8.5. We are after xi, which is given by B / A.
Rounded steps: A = 10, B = 1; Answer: 0.10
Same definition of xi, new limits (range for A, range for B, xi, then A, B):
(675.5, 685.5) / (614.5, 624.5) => 0.20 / 10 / 2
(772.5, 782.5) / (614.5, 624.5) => 0.20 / 10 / 2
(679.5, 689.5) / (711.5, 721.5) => 0.30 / 10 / 3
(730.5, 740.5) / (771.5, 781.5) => 0.22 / 9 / 2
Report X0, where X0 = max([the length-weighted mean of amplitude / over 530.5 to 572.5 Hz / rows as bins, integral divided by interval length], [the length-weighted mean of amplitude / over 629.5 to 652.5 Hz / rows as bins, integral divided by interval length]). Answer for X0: 7.6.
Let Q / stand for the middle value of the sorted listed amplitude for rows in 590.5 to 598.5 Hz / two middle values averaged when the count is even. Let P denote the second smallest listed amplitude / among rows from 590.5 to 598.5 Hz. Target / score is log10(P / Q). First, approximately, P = 6.932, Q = 7.5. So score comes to -0.034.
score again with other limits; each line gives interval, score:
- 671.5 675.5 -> -0.006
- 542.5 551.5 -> -0.031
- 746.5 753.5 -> -0.010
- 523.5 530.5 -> -0.008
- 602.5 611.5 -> -0.020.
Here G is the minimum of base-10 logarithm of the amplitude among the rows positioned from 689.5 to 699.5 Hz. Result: 0.918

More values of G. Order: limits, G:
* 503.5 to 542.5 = 0.680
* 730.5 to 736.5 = 0.950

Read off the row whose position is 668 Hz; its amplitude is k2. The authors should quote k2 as 8.652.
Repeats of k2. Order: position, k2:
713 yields 8.637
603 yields 6.888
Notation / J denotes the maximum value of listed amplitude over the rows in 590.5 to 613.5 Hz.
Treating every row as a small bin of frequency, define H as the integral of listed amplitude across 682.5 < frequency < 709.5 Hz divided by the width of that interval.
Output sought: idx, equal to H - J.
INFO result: 1.6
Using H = 9.3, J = 7.72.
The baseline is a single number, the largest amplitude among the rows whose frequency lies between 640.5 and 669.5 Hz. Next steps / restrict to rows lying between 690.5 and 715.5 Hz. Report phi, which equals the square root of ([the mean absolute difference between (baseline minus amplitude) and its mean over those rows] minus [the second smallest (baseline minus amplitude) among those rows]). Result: 1.14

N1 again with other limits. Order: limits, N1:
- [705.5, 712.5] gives 88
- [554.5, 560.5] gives 40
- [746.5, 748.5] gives 106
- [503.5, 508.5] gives 58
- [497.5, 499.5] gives 70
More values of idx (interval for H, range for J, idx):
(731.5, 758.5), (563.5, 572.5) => 2.7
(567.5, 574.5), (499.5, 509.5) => -2.0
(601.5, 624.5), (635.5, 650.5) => -0.7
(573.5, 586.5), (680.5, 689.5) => -3.0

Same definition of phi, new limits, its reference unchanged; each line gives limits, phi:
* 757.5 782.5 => 1.31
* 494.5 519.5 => 0.67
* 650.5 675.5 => 1.33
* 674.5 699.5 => 1.37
